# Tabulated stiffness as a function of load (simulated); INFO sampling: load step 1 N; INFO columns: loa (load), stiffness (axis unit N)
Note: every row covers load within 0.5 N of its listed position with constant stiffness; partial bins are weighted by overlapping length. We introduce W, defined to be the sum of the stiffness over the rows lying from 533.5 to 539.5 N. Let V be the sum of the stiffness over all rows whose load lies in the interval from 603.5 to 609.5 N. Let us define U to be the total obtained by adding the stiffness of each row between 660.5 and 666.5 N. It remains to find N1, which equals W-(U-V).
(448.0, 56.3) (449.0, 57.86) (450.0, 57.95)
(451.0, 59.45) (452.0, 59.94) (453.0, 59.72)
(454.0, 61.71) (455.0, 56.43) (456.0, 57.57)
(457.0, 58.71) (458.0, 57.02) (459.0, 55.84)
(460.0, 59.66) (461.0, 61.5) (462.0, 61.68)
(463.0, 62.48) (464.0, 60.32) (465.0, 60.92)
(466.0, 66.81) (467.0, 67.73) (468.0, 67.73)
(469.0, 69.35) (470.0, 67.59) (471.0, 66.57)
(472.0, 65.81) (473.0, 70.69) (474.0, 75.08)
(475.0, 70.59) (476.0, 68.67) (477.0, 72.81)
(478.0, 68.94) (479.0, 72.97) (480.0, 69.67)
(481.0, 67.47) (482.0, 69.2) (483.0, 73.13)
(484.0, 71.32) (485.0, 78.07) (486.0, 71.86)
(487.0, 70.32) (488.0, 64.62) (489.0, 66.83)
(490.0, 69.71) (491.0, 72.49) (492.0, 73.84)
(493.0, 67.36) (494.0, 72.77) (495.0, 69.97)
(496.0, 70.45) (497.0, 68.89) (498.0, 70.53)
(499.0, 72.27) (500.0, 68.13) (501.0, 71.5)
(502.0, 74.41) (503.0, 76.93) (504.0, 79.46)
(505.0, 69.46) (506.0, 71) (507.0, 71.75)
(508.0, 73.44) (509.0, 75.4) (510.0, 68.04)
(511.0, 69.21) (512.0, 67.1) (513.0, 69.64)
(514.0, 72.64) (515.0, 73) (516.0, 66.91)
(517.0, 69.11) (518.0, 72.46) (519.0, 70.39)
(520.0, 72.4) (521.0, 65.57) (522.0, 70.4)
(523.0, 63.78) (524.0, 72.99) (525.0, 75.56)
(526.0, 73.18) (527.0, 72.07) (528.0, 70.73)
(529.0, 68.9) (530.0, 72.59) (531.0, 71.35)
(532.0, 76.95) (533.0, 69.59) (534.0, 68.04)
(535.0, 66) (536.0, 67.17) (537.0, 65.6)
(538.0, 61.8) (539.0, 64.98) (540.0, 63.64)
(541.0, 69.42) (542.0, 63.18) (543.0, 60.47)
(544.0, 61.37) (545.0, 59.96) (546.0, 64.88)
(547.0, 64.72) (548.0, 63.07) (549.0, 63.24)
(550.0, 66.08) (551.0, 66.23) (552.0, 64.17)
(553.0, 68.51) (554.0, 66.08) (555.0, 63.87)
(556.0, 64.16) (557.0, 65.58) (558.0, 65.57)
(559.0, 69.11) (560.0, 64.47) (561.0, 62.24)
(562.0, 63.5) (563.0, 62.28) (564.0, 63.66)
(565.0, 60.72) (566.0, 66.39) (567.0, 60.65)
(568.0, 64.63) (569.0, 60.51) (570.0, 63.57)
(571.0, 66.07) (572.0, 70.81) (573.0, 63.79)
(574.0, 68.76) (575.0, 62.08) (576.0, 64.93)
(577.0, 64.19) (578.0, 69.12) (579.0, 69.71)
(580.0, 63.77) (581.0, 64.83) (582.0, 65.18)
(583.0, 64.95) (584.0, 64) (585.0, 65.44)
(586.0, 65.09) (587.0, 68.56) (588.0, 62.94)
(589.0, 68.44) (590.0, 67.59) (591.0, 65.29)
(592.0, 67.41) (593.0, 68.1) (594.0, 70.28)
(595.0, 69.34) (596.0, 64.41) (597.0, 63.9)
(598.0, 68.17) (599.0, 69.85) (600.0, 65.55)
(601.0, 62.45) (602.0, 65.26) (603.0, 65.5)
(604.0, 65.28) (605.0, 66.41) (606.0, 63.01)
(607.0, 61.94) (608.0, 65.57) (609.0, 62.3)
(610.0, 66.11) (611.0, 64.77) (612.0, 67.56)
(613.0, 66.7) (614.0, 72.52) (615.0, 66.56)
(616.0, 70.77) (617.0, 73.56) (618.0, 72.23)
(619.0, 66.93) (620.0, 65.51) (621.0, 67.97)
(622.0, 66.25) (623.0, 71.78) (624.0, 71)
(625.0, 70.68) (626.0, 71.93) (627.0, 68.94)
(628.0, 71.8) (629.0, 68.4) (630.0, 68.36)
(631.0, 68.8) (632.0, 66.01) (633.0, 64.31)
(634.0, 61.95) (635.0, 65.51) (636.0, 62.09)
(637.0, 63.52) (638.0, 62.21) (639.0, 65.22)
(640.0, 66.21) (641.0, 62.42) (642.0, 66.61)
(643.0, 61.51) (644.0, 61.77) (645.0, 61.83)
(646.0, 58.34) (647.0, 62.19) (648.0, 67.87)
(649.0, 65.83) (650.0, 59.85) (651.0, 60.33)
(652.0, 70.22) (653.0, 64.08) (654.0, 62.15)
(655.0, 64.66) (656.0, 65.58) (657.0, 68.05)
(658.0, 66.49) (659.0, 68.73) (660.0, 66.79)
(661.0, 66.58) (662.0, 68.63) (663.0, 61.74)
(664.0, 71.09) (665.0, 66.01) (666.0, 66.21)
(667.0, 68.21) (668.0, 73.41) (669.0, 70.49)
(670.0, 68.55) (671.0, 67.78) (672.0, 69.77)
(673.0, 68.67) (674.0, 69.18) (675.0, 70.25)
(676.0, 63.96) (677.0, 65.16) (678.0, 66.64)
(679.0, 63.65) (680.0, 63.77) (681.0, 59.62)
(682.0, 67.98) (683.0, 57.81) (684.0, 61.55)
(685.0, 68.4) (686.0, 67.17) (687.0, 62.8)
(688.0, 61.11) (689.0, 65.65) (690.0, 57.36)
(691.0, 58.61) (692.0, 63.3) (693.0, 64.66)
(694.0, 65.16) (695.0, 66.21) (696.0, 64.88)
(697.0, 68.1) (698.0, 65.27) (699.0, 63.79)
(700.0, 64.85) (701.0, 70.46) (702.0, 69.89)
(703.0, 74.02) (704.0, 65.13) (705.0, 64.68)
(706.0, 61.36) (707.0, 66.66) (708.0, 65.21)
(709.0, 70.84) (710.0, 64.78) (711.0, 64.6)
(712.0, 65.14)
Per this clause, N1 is 378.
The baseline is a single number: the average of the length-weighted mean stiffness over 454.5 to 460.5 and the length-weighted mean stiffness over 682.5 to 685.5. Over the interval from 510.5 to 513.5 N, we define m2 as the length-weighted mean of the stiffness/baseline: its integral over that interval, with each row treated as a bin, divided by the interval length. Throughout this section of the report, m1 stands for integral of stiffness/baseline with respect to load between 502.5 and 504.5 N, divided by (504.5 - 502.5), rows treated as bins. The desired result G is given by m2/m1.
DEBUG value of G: 0.88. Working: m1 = 1.30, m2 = 1.14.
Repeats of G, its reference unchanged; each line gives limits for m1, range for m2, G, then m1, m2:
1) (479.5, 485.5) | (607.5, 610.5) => 0.90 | 1.19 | 1.08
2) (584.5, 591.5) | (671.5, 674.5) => 1.05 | 1.10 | 1.15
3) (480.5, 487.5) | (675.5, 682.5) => 0.90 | 1.19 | 1.07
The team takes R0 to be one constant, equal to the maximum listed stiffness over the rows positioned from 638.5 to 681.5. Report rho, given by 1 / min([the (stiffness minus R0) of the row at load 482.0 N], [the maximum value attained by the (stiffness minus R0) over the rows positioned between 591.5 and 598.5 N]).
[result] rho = -0.24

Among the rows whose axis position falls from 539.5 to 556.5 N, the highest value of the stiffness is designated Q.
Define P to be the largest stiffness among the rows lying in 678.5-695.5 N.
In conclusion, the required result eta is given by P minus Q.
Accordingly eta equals -1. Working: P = 68.4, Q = 69.42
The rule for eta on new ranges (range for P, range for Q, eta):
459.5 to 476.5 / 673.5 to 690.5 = 5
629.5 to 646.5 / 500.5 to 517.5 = -11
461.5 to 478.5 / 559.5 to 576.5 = 4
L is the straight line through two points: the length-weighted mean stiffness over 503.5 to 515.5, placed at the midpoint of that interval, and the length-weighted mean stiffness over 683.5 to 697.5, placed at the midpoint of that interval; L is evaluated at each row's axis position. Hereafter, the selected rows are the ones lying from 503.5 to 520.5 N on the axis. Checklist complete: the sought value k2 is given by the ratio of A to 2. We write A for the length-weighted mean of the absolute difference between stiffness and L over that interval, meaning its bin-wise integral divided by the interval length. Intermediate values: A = 2.4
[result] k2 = 1.21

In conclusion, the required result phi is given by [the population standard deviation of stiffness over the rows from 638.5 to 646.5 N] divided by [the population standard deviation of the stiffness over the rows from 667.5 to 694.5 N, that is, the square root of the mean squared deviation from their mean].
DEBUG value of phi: 0.65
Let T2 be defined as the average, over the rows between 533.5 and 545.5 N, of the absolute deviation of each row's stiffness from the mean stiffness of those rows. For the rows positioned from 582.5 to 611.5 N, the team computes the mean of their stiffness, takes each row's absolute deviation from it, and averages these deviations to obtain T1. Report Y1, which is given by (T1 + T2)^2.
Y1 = 19.3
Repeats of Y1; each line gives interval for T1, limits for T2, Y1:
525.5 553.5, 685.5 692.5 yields 38.7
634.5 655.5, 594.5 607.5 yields 17.3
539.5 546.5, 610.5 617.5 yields 27.1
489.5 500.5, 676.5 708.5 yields 18.2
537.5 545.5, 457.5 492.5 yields 38.7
